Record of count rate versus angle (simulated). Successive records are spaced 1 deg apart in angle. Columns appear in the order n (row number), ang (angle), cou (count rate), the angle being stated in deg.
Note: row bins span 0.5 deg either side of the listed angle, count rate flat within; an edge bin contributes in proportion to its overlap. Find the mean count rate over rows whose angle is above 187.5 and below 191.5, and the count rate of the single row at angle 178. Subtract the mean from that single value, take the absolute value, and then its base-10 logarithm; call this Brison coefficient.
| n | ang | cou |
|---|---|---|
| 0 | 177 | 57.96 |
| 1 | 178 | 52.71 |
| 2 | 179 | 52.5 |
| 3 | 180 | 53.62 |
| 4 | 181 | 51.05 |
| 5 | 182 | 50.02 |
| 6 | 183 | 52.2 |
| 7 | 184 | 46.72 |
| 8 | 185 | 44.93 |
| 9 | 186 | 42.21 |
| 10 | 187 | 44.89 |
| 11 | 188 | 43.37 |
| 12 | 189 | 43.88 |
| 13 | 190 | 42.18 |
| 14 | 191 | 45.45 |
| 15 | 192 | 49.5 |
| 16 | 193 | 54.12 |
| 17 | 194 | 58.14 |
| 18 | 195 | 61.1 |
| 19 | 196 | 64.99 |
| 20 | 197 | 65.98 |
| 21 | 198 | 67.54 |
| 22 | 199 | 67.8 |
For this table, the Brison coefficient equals 0.95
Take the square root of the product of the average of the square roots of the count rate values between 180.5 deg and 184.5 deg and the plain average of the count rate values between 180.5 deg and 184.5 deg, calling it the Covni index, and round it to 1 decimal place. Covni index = 18.8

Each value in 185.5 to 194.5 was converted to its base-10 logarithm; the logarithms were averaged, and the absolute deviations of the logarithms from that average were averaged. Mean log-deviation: 0.040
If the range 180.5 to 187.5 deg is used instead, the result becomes 0.029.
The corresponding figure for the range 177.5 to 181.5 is 0.006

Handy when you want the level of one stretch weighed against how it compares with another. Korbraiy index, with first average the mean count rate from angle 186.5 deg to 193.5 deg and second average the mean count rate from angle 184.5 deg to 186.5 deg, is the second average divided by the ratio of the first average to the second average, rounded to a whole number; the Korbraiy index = 41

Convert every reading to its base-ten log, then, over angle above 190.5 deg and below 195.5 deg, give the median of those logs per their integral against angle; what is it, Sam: 0.20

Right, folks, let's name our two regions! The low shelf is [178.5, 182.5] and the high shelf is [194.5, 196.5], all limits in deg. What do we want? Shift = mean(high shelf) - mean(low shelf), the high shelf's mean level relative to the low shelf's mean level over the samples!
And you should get 11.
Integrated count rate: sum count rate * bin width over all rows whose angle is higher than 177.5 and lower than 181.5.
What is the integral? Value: 210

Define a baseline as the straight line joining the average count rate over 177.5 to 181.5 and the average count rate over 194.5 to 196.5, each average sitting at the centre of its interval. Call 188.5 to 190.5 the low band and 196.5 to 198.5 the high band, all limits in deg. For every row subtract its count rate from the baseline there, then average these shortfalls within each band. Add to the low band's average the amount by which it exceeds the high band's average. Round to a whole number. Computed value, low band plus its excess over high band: 34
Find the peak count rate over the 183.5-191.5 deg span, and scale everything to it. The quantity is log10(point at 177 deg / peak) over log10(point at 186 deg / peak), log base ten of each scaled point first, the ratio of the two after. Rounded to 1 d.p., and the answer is -2.1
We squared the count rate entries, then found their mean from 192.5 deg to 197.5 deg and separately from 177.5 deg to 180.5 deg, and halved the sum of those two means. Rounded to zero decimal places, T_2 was 3264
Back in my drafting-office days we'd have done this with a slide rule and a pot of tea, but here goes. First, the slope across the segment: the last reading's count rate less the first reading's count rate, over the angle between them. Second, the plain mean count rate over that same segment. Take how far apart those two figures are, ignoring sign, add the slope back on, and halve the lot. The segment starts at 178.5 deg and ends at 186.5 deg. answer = 24.6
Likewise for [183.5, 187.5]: 22.3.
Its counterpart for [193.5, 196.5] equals 30.7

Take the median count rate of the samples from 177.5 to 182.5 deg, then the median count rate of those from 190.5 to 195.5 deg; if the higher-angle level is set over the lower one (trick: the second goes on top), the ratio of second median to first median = 1.03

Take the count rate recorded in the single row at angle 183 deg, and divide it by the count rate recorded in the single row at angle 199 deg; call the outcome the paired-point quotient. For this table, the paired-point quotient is 0.77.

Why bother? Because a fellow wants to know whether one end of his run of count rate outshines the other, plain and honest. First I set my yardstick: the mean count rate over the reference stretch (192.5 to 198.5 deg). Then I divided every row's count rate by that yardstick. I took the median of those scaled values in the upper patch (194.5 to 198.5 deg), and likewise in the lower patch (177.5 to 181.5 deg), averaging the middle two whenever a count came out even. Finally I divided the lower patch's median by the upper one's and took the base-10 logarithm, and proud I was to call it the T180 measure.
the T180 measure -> -0.10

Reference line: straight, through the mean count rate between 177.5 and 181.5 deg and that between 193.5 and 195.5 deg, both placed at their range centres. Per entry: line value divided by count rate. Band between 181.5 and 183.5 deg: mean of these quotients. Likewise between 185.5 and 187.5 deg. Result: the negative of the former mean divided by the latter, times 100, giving -82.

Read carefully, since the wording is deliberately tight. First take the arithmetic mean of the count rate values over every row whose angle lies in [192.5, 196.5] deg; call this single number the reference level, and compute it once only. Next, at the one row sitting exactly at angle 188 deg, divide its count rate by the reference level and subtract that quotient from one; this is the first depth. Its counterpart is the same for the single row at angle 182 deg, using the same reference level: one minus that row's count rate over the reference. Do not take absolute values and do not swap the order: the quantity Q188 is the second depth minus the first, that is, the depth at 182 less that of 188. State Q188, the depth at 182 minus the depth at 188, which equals -0.11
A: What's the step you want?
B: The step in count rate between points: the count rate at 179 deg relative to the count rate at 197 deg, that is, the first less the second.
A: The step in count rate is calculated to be -13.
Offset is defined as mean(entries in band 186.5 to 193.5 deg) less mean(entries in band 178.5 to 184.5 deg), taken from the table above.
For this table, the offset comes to -4.8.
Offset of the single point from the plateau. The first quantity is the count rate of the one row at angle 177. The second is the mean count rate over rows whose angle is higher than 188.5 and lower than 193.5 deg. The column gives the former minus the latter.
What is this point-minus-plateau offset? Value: 11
